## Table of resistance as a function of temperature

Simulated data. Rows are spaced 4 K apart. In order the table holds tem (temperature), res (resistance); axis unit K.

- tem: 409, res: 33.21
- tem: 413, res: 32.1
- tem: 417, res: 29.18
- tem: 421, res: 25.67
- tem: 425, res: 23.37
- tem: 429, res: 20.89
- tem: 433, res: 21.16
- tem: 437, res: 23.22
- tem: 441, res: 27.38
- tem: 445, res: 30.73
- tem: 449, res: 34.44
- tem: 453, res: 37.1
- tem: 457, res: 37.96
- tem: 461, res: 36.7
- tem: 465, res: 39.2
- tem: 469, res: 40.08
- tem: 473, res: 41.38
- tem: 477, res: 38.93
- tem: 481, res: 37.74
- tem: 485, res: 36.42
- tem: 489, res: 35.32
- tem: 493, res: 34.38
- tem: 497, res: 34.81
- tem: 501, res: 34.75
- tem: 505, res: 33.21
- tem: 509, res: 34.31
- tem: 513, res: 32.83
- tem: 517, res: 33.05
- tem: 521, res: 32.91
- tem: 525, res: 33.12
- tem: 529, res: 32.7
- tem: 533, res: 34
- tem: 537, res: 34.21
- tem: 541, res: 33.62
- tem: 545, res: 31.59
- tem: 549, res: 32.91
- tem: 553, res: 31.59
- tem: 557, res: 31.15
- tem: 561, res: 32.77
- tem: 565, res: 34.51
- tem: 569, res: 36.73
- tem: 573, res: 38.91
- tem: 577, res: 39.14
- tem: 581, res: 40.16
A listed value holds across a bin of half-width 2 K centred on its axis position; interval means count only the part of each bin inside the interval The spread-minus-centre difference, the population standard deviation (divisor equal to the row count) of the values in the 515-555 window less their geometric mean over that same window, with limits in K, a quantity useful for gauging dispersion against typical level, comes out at -32.1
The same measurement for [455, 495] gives -35.7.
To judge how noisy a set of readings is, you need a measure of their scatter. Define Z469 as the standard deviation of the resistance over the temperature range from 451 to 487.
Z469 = 1.6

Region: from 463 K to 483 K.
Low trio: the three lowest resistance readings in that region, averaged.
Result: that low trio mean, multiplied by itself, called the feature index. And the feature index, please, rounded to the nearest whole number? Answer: 1492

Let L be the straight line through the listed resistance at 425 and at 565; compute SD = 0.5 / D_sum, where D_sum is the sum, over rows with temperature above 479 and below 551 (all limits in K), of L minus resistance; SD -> -0.0080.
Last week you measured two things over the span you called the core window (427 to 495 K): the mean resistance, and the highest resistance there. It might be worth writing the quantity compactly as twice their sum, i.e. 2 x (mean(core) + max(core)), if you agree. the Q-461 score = 150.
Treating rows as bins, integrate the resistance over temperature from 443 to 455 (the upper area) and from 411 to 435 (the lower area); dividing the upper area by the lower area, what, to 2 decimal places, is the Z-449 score 0.67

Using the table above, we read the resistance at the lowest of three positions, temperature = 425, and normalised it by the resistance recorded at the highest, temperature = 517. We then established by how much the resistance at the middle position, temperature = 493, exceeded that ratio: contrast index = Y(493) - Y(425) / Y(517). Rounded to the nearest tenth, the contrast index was 33.7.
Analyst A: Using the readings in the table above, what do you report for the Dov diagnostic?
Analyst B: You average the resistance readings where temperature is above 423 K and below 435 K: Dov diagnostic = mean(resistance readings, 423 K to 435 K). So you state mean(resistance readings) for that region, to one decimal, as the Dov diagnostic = 21.8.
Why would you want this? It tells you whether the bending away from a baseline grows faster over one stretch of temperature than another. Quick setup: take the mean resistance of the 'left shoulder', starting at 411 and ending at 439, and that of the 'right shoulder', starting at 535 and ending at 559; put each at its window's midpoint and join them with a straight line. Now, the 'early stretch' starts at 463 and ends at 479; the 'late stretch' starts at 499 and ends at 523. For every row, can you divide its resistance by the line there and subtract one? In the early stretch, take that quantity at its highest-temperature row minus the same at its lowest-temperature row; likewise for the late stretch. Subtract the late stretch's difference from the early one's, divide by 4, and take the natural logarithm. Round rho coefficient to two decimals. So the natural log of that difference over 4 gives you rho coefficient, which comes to -4.21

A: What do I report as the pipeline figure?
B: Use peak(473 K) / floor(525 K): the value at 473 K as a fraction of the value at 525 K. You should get 1.25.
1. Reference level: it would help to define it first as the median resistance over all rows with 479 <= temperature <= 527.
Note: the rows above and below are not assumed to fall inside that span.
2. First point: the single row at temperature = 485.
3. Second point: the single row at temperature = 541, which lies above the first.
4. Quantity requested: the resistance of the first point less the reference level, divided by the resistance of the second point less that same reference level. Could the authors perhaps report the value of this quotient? -2.9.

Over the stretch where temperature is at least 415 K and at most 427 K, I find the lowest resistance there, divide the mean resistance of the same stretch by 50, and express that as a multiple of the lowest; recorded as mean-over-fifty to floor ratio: 0.0223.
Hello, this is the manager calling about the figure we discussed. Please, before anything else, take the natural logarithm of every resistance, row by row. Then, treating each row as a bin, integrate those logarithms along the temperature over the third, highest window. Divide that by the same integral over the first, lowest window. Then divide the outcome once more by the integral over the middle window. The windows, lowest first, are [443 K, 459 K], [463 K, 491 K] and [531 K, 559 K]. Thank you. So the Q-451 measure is 0.02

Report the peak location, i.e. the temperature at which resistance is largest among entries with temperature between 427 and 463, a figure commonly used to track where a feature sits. 457 K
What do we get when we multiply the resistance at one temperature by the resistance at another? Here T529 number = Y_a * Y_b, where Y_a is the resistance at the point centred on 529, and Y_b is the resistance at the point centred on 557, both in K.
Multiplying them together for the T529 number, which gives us 1019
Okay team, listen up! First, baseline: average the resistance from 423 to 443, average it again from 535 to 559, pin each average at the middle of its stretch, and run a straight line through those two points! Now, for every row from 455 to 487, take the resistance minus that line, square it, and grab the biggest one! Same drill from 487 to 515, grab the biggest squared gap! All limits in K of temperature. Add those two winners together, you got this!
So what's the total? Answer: 279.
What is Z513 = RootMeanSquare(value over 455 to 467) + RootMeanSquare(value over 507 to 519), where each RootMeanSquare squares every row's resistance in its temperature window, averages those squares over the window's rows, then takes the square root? 71.4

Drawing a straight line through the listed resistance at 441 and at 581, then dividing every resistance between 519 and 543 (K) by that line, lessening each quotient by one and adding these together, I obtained -0.4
